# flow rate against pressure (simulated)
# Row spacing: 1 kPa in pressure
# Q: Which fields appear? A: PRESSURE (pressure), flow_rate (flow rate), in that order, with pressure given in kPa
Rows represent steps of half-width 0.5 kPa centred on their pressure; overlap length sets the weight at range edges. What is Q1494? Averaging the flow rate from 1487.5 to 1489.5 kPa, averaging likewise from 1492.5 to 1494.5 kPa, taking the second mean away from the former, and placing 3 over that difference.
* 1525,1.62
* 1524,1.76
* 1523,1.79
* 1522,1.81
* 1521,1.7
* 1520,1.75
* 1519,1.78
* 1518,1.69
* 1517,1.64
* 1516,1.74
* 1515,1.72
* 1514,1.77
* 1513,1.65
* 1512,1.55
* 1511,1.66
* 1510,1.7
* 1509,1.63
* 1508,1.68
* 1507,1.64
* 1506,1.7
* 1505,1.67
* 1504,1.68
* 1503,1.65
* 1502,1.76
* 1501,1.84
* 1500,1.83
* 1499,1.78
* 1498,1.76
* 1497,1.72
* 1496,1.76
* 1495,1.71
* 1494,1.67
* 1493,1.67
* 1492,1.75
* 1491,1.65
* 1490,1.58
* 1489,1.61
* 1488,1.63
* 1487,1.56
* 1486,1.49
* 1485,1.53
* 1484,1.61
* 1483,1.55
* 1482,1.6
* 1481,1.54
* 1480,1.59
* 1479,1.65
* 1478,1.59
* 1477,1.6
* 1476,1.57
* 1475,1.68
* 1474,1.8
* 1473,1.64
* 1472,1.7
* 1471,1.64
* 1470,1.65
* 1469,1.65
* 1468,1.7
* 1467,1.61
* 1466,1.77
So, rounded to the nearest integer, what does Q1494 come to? -60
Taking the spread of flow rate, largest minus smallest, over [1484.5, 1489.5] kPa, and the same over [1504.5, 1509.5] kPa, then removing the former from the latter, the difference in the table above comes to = -0.07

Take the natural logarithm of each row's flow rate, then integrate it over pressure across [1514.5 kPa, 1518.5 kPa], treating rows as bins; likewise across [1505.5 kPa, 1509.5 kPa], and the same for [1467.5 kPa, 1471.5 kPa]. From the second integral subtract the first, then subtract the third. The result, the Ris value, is -2.11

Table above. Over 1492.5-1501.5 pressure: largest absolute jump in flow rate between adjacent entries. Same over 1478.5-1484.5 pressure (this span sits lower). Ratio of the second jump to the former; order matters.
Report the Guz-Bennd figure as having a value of 1.2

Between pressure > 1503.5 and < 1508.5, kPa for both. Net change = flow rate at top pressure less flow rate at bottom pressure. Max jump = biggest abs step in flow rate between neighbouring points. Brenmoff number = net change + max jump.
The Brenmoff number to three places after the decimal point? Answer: 0.060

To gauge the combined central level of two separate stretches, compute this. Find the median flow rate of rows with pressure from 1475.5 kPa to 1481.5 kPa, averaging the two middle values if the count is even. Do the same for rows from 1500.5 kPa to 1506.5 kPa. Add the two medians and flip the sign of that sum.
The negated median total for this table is -3.28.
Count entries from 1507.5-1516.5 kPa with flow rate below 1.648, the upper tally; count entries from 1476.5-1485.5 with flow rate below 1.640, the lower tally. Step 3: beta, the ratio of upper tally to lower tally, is 0.25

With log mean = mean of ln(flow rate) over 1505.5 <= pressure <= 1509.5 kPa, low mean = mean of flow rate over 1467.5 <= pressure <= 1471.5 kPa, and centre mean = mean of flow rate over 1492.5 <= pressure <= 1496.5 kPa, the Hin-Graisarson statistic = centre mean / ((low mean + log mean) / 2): 1.57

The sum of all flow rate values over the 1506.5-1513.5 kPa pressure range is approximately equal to 12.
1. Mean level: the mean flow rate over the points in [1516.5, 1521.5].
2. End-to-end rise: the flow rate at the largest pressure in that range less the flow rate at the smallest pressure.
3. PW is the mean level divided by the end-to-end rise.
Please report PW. 29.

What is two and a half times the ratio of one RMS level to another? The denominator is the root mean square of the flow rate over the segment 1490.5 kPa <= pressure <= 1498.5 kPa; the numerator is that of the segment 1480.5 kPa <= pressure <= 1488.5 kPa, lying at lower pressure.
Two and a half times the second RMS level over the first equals 2.28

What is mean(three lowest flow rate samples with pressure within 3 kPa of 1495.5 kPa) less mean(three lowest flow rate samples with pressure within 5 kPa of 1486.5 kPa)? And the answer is 0.16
